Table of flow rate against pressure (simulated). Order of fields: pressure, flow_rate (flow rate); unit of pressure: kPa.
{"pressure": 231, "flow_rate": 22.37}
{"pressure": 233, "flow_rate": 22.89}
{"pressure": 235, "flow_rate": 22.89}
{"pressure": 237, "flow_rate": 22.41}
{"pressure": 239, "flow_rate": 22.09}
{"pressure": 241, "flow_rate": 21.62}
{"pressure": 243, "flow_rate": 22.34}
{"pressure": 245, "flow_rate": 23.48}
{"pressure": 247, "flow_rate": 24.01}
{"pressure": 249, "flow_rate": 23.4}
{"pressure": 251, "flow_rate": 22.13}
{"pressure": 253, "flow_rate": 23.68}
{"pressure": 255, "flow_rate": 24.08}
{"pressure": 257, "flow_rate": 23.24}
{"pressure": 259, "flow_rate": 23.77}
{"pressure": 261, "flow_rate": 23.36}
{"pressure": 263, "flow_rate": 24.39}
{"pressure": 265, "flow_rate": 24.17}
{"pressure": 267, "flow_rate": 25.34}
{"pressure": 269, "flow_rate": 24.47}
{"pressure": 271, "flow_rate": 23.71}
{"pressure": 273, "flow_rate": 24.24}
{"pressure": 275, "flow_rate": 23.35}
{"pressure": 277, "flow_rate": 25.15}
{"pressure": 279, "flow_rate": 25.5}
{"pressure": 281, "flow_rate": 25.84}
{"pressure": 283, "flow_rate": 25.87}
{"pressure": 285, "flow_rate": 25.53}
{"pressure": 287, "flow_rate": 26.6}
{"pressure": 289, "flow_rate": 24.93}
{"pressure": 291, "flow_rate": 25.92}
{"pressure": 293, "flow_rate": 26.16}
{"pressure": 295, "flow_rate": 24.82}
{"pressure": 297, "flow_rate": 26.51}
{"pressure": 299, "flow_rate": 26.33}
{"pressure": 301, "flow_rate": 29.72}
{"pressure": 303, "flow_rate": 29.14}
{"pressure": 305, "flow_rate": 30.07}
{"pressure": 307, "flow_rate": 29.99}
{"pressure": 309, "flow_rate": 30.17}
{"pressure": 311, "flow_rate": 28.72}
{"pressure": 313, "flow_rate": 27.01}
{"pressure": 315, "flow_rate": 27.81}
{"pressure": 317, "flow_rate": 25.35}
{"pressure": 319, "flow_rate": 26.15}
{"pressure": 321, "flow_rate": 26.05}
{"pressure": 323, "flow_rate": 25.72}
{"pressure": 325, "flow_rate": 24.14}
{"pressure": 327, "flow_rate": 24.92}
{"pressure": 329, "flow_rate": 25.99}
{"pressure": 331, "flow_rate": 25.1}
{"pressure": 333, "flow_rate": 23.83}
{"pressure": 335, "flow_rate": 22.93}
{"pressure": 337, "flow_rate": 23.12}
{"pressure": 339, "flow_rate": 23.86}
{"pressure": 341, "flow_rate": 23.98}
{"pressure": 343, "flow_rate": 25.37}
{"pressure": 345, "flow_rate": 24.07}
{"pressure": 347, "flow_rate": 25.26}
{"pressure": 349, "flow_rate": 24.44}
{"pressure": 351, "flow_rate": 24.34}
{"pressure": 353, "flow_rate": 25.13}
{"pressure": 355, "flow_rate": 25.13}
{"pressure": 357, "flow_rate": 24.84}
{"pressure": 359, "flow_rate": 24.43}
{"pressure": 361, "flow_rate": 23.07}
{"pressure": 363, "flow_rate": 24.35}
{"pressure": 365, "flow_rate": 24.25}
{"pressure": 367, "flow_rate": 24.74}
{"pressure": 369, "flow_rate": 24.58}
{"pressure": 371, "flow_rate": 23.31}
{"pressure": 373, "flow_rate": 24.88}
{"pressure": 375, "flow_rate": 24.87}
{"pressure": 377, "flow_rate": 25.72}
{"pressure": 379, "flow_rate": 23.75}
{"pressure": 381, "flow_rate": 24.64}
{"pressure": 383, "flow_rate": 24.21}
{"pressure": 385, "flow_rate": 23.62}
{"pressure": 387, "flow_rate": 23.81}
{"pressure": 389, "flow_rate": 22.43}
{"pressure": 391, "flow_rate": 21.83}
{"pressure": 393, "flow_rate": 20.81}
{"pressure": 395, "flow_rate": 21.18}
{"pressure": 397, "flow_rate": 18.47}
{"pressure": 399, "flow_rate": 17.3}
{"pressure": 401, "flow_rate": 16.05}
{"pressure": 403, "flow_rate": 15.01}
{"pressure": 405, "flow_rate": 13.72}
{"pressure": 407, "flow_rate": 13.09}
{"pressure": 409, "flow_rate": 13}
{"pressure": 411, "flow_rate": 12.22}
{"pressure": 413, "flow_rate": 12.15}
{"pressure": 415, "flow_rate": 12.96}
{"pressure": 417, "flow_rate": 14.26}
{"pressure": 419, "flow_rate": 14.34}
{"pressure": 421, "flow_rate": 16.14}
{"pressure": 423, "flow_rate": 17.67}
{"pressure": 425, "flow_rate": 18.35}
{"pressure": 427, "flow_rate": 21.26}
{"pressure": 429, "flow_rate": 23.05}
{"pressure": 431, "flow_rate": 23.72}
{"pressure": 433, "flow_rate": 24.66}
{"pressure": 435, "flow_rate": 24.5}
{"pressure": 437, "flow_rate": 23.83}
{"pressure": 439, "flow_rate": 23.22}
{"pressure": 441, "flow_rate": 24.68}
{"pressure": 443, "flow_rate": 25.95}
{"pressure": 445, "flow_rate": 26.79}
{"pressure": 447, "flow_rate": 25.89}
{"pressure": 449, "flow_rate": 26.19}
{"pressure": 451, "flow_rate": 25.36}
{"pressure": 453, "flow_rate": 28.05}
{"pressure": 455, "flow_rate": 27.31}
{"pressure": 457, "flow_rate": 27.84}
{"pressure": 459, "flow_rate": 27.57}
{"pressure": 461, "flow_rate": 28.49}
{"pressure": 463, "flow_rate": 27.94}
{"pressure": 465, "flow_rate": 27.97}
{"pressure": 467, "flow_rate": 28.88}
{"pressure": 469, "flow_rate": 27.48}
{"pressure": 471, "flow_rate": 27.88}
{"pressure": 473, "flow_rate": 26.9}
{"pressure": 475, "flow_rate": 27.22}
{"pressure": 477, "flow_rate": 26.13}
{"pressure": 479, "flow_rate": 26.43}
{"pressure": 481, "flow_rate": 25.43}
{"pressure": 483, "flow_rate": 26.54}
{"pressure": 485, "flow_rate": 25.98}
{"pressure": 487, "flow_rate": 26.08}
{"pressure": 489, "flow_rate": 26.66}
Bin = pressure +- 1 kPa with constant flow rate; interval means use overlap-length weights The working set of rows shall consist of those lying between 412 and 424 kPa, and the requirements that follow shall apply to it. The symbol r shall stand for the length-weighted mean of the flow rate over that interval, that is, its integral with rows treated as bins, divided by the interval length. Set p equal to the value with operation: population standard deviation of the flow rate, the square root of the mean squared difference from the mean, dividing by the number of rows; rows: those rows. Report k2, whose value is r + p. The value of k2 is 16.4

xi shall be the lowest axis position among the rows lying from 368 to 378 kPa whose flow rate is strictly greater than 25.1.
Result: 377 kPa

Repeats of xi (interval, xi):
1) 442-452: 443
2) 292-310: 293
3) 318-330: 319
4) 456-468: 457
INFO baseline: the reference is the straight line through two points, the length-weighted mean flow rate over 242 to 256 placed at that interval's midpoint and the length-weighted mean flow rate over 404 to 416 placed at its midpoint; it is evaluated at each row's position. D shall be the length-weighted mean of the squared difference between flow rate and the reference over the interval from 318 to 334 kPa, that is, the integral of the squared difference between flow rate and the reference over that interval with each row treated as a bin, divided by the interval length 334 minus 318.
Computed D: 49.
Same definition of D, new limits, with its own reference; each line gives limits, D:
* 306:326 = 69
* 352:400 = 72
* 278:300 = 27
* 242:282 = 5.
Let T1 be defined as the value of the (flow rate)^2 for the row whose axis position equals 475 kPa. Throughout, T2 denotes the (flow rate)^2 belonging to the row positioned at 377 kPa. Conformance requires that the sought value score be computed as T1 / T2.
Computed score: 1.12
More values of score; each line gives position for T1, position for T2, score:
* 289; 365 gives 1.06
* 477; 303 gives 0.80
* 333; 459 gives 0.75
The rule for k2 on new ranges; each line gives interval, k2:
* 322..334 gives 25.7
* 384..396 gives 23.4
